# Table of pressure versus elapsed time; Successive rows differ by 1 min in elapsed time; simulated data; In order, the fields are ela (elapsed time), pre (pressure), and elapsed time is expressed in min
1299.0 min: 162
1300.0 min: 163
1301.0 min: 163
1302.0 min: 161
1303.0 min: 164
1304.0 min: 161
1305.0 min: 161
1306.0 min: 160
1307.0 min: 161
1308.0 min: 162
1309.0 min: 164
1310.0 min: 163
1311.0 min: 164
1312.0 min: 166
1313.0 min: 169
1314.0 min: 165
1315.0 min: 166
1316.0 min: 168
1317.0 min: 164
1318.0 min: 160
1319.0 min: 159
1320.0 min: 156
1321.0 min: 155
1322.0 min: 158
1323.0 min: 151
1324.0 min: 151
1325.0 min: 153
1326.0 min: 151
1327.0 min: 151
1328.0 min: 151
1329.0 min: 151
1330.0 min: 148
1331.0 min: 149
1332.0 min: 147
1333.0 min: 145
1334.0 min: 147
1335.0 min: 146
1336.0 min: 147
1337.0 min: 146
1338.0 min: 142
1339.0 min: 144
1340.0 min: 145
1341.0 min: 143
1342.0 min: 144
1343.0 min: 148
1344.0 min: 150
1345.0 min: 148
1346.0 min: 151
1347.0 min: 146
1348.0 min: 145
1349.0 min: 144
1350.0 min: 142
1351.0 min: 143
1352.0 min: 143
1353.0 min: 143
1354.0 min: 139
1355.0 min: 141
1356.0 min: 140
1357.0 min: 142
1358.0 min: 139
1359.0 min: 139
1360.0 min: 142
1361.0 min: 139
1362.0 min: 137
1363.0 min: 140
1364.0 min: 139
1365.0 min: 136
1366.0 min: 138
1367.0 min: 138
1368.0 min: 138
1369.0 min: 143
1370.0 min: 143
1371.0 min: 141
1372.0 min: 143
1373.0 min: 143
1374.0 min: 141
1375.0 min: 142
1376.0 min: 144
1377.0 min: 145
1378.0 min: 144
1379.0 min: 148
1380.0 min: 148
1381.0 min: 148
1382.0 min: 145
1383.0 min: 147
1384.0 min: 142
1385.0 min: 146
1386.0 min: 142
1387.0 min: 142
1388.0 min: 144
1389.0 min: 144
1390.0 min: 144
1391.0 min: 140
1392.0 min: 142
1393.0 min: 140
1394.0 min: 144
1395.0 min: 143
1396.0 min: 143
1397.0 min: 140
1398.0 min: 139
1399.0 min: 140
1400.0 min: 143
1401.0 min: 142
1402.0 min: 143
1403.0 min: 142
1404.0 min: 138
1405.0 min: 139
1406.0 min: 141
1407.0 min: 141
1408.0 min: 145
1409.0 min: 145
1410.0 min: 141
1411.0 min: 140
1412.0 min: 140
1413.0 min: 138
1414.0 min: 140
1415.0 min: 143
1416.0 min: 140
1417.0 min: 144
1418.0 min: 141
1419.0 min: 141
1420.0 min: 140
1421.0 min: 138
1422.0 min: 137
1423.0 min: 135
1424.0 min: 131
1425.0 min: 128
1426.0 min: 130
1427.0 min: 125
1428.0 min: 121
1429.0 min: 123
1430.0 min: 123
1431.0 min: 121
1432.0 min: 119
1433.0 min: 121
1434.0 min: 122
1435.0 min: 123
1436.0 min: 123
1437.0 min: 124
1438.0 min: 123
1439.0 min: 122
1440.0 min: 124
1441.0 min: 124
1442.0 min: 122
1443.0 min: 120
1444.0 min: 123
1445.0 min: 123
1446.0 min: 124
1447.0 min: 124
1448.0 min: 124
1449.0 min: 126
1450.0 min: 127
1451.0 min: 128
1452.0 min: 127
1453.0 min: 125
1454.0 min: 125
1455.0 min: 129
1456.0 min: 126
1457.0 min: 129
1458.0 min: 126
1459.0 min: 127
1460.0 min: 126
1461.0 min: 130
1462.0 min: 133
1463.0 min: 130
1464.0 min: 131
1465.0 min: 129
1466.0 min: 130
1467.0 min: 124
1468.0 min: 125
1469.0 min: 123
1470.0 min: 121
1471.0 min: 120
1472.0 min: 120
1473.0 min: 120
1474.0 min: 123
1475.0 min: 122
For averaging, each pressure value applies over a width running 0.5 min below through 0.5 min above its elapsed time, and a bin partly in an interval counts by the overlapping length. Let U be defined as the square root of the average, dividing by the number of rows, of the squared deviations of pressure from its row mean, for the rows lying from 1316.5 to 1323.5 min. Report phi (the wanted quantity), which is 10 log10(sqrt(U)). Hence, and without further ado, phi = 2.9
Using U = 3.8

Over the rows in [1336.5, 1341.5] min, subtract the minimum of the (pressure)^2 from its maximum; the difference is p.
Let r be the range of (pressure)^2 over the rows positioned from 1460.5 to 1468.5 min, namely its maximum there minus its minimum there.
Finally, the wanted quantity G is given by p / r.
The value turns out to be 0.50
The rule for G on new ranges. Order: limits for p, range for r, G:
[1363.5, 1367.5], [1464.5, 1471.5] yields 0.33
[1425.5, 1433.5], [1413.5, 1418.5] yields 2.41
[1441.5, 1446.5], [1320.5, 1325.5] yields 0.45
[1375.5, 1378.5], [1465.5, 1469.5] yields 0.16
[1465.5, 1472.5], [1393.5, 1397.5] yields 2.20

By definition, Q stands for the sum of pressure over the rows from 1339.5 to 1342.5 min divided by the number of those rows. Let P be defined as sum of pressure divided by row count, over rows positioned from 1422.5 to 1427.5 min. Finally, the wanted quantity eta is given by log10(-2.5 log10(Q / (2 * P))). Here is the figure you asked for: -0.19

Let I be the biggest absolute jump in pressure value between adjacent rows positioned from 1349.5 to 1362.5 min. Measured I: 4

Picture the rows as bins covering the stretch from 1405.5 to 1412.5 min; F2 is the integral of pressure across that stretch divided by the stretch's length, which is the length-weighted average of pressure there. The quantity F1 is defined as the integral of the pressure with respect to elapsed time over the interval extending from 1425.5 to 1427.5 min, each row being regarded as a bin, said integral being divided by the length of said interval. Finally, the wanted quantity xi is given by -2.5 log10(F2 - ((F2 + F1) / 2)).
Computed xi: -2.1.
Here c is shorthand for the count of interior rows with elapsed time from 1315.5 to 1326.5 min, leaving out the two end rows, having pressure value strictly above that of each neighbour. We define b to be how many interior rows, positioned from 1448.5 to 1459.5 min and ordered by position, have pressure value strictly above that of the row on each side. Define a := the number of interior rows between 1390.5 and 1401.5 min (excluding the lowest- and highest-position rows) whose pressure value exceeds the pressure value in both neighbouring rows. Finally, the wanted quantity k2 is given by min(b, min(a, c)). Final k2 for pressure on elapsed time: 2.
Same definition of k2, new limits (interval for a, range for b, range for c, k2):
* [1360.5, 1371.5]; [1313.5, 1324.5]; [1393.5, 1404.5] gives 1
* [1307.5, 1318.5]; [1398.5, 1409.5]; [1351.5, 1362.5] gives 2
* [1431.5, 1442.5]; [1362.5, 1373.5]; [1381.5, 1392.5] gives 0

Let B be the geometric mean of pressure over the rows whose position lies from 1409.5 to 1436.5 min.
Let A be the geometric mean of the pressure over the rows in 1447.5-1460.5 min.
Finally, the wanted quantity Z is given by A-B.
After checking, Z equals -5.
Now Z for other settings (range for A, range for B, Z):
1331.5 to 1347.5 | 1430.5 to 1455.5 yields 22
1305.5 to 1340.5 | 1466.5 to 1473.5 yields 33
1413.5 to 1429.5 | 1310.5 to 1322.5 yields -28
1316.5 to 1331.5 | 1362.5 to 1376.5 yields 13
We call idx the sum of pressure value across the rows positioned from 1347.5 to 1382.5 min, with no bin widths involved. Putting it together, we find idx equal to 4965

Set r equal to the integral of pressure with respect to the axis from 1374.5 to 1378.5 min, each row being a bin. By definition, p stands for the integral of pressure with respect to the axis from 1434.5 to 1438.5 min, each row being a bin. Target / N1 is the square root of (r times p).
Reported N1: 532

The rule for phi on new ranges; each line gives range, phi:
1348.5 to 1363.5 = 1.5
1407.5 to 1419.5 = 1.7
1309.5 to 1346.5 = 4.5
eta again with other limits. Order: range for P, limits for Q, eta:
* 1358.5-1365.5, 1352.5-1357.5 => -0.13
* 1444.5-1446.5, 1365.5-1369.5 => -0.21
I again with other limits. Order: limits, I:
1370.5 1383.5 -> 4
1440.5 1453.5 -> 3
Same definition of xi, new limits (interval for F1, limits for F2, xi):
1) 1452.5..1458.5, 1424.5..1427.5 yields 0.8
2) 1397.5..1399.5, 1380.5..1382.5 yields -1.4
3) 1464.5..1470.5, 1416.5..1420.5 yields -2.3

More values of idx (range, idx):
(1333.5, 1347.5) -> 2047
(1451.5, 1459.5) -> 1014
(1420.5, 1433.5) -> 1652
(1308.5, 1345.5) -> 5675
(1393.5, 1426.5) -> 4615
